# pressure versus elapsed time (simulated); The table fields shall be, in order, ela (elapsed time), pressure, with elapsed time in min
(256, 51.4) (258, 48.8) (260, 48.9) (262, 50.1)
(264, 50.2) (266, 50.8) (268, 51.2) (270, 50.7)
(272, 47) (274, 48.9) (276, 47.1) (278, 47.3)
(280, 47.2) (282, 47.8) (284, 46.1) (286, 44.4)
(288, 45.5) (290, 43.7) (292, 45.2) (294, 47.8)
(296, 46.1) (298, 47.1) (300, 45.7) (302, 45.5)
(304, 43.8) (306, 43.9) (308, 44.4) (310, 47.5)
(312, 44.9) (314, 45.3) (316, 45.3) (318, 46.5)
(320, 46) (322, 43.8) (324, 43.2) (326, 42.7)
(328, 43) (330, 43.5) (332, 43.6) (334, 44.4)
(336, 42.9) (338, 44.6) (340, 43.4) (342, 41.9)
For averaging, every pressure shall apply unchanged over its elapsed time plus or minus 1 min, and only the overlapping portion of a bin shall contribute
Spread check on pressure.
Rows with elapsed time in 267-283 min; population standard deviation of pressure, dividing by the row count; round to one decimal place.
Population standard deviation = 1.6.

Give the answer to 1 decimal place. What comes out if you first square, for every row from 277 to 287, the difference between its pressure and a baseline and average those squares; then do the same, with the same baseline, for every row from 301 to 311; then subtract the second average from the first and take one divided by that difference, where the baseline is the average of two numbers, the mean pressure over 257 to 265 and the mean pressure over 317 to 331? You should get -0.3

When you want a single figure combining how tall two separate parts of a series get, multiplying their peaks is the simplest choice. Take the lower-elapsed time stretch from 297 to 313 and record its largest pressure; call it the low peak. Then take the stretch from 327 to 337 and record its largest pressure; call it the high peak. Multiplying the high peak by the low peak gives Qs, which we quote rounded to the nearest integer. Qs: 2109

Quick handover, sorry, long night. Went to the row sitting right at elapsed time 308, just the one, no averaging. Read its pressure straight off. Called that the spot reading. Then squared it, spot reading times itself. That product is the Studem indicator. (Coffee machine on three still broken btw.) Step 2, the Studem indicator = 1971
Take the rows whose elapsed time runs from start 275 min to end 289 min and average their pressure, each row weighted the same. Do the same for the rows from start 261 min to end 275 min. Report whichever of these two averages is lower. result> 46.5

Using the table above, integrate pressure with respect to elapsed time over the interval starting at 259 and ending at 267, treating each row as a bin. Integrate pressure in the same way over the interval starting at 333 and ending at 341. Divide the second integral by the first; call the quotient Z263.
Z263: 0.88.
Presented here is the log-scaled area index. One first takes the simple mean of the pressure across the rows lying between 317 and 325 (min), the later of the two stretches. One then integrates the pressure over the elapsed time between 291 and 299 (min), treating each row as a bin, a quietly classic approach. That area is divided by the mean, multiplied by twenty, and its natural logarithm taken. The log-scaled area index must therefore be 5.112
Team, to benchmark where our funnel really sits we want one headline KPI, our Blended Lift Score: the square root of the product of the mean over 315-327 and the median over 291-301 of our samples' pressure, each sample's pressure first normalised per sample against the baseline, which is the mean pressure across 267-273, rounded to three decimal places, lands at 0.913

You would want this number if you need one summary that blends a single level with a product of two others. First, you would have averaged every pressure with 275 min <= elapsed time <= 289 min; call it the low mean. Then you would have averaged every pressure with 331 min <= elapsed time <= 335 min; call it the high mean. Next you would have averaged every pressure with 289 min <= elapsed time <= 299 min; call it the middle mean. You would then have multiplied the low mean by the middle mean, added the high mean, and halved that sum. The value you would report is 1091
